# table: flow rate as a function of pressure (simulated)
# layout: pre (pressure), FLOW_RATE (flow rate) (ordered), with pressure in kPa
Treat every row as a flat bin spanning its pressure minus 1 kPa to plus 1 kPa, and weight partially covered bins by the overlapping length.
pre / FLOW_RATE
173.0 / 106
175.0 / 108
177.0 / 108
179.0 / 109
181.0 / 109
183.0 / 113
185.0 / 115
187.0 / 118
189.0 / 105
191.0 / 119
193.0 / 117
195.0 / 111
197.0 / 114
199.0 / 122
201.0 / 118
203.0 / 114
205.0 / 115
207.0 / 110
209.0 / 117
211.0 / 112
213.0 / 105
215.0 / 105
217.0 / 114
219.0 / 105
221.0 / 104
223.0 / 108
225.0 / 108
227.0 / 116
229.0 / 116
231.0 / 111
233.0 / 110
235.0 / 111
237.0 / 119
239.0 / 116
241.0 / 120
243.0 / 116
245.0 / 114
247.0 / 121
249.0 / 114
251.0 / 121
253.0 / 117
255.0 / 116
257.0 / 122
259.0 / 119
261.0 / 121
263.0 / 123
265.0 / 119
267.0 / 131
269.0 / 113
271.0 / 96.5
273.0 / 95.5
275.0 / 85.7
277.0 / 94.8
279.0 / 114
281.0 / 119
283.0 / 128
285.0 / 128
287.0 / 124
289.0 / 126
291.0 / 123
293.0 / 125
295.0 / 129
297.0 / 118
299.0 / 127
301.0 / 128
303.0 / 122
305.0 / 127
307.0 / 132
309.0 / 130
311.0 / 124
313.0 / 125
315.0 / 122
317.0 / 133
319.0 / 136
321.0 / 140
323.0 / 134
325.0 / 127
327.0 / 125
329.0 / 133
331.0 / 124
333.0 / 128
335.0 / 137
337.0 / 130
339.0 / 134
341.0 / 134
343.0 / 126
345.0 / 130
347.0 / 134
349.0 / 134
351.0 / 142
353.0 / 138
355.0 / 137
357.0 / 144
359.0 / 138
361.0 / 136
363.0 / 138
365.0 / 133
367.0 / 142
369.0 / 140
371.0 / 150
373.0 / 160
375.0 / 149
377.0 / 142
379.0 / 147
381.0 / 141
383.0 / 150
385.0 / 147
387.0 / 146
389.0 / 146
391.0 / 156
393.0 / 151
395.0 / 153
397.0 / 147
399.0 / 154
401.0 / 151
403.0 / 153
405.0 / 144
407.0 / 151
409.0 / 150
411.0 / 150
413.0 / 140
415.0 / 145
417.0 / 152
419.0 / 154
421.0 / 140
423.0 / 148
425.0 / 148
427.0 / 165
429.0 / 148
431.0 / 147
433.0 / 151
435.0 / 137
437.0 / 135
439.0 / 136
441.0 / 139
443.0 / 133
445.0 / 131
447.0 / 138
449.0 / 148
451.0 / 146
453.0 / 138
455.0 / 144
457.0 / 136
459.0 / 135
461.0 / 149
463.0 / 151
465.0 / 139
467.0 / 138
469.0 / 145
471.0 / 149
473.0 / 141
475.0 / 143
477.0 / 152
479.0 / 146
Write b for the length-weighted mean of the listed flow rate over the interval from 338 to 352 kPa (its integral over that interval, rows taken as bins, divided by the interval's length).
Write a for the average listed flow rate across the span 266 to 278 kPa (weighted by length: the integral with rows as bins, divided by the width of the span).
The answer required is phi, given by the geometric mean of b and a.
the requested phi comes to 117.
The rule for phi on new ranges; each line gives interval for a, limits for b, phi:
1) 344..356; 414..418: 142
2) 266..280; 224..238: 109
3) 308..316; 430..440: 133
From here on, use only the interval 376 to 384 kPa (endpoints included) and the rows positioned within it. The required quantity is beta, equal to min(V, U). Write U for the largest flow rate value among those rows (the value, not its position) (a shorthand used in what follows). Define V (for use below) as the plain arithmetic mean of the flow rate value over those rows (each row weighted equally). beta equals 145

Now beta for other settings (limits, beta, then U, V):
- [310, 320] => 128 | 136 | 128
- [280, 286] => 125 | 128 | 125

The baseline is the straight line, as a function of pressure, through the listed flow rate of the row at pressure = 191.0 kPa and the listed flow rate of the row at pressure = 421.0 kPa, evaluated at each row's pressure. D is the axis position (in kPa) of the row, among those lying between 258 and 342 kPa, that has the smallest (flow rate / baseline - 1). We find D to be 275.0 kPa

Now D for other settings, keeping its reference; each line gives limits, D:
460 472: 467.0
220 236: 221.0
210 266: 221.0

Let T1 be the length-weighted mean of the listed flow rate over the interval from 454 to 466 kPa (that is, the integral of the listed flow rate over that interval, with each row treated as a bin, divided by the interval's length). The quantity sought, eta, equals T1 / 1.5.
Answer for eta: 95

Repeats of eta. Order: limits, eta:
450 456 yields 95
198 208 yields 77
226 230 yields 77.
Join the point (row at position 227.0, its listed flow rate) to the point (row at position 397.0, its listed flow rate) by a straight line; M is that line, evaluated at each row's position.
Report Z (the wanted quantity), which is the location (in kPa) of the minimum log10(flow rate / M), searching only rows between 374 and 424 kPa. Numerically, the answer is 421.0 kPa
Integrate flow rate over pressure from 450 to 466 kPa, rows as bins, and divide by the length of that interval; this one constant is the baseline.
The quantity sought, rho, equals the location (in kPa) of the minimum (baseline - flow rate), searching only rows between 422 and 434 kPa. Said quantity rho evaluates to 427.0 kPa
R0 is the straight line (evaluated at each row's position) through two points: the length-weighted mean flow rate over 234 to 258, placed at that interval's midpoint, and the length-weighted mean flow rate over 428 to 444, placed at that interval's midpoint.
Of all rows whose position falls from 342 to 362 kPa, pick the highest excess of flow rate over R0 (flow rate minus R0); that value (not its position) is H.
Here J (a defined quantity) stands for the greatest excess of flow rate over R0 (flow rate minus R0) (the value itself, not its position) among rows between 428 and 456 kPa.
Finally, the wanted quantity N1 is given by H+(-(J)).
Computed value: 2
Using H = 13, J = 11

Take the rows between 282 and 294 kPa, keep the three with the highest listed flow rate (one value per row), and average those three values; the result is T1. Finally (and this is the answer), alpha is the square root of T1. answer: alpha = 11.3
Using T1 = 127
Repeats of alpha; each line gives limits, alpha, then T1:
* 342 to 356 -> 11.8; 139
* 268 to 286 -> 11.2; 125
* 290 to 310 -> 11.4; 130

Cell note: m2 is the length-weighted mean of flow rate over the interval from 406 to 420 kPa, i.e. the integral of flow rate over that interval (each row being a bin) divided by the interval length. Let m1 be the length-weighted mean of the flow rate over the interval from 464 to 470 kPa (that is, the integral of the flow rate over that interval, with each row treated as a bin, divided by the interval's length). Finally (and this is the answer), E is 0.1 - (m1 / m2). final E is -0.84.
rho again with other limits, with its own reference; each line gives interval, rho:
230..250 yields 247.0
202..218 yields 209.0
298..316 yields 307.0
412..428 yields 427.0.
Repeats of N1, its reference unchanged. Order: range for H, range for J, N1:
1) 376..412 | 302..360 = 7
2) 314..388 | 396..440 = 2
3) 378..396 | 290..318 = 14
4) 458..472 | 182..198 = -2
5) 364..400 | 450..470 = 20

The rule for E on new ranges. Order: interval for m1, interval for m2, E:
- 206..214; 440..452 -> -0.70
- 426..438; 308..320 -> -1.05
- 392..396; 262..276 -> -1.29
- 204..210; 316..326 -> -0.75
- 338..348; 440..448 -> -0.87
